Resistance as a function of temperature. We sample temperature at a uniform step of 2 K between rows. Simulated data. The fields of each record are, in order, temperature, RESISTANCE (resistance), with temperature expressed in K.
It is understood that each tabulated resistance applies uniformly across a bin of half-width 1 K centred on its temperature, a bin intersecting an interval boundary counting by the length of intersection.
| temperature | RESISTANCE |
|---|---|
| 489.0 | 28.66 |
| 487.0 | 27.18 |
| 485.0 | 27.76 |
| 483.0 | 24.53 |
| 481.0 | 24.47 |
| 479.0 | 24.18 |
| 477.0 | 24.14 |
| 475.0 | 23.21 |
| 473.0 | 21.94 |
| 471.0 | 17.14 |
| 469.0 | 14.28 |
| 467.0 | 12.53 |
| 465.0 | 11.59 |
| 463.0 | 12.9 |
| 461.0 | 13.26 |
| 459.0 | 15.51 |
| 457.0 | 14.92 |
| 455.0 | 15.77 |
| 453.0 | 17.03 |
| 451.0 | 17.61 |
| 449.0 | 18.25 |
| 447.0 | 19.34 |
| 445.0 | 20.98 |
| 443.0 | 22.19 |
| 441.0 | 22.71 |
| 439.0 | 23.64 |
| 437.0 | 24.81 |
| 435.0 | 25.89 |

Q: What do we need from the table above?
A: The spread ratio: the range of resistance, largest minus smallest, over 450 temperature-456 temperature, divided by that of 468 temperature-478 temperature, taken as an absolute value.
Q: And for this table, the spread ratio 0.2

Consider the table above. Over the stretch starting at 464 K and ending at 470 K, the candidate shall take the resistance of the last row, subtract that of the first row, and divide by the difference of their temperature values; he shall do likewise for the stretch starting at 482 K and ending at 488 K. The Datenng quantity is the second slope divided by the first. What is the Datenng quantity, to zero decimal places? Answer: 1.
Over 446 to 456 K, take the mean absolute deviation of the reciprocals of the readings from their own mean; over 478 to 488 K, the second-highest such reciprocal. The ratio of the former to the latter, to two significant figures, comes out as 0.078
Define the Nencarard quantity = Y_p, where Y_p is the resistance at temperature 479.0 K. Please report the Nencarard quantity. 24.18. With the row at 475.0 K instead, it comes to 23.21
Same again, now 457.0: 14.92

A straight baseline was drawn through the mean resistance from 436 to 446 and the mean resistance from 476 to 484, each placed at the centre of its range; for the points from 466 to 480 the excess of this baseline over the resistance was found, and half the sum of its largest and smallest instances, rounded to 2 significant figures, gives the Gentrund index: 5.7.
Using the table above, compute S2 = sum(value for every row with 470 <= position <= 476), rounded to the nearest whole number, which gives 62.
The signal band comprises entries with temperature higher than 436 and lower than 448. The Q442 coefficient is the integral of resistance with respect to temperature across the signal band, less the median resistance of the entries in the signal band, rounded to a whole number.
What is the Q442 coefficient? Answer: 245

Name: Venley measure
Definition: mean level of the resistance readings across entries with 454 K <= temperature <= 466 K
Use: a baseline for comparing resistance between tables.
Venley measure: 14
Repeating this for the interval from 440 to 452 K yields 20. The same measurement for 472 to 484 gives 24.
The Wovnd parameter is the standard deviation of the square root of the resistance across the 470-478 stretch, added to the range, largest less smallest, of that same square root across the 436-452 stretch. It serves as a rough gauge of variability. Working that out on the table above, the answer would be 1.1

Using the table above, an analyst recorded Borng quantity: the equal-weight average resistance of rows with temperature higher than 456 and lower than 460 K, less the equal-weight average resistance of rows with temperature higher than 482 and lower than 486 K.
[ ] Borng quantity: -11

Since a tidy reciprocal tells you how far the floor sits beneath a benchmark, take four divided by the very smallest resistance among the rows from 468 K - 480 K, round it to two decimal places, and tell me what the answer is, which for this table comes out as 0.28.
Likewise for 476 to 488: 0.17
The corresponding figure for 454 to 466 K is 0.35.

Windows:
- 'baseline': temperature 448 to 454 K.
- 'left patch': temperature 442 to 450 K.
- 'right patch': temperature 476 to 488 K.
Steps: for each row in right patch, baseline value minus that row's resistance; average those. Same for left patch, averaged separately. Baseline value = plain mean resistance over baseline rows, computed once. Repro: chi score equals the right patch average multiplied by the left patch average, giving 20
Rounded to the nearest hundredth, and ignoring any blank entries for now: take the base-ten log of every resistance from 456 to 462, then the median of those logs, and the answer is 1.17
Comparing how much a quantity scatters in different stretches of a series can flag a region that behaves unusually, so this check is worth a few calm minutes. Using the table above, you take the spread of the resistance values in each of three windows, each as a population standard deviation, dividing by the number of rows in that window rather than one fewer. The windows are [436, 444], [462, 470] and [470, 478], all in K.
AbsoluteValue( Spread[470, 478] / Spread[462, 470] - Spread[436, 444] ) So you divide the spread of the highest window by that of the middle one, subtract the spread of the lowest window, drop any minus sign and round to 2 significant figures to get 1.8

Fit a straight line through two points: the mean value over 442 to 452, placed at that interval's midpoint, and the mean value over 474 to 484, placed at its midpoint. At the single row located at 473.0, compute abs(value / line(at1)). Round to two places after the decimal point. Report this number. 0.94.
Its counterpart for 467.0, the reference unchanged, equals 0.56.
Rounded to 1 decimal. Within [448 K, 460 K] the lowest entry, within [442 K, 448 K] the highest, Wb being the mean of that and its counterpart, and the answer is 18.6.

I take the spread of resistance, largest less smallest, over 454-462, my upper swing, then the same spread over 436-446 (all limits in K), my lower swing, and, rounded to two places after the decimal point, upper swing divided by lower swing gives 0.66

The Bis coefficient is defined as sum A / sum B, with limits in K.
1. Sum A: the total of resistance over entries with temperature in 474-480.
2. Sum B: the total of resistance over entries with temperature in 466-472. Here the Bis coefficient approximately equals 1.6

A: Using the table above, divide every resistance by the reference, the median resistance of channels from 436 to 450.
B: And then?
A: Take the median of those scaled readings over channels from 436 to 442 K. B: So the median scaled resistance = 1.07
